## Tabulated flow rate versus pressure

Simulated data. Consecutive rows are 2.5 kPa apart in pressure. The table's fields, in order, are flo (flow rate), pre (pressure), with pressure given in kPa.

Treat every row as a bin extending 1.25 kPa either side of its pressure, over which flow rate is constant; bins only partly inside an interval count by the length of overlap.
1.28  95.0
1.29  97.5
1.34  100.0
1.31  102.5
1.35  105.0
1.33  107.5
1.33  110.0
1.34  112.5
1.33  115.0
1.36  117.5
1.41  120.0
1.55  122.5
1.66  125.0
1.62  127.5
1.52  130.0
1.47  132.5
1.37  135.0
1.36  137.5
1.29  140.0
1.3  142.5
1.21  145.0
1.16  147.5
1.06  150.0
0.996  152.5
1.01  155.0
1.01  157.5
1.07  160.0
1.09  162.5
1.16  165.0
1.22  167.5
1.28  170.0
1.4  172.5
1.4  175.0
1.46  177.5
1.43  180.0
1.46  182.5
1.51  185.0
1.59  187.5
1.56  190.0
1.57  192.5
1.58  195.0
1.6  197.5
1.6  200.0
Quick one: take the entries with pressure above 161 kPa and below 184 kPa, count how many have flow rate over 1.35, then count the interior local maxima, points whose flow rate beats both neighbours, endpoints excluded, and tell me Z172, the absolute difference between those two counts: 4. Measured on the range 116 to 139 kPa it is 8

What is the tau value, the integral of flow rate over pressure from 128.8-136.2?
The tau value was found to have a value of 11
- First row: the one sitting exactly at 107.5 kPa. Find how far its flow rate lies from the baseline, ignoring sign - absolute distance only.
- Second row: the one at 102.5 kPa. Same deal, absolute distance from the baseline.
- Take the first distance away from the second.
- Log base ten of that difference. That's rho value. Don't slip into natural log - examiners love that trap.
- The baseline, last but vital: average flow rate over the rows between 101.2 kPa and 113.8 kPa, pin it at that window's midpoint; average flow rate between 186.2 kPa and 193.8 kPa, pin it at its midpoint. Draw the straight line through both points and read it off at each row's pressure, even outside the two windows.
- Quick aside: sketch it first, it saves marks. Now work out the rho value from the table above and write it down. -2.27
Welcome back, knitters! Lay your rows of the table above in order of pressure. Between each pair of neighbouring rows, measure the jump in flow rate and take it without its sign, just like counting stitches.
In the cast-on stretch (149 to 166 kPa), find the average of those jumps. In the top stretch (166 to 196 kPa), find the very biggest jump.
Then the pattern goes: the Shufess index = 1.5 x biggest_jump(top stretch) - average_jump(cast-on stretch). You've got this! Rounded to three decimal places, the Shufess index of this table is 0.142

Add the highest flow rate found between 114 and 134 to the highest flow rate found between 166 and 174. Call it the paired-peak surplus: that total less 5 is -1.94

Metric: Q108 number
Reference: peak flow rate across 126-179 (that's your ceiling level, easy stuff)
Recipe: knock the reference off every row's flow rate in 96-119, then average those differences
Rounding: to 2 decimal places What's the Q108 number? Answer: -0.29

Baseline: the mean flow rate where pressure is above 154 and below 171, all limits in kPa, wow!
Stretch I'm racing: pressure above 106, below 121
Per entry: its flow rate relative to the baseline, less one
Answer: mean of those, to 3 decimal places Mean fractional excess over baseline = 0.205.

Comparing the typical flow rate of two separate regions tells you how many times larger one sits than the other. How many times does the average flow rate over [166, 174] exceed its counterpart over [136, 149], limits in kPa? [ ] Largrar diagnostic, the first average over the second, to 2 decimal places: 1.03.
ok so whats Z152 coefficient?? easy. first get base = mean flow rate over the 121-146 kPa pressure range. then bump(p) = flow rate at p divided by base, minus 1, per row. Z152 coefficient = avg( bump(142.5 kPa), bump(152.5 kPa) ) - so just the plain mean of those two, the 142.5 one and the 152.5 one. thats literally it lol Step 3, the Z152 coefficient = -0.20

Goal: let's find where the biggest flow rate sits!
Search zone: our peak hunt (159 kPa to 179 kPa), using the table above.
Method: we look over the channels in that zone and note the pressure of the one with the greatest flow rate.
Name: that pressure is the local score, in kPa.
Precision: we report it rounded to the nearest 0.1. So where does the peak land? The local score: 177.5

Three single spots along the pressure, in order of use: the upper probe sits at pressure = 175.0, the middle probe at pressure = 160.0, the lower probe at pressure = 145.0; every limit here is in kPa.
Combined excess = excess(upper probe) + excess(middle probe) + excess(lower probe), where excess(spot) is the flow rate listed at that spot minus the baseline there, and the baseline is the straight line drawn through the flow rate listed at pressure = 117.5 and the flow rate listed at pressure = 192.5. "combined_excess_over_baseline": -0.76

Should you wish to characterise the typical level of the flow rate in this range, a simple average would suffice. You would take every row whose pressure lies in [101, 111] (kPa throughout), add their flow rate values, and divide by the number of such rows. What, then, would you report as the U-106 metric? 1.33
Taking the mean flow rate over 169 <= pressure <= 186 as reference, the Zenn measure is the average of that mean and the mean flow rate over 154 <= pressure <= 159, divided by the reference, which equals 0.86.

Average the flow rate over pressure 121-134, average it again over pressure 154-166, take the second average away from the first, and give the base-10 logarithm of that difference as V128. -0.3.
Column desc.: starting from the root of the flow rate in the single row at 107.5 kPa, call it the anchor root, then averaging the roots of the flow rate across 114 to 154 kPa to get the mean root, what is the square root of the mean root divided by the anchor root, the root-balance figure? 1.00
